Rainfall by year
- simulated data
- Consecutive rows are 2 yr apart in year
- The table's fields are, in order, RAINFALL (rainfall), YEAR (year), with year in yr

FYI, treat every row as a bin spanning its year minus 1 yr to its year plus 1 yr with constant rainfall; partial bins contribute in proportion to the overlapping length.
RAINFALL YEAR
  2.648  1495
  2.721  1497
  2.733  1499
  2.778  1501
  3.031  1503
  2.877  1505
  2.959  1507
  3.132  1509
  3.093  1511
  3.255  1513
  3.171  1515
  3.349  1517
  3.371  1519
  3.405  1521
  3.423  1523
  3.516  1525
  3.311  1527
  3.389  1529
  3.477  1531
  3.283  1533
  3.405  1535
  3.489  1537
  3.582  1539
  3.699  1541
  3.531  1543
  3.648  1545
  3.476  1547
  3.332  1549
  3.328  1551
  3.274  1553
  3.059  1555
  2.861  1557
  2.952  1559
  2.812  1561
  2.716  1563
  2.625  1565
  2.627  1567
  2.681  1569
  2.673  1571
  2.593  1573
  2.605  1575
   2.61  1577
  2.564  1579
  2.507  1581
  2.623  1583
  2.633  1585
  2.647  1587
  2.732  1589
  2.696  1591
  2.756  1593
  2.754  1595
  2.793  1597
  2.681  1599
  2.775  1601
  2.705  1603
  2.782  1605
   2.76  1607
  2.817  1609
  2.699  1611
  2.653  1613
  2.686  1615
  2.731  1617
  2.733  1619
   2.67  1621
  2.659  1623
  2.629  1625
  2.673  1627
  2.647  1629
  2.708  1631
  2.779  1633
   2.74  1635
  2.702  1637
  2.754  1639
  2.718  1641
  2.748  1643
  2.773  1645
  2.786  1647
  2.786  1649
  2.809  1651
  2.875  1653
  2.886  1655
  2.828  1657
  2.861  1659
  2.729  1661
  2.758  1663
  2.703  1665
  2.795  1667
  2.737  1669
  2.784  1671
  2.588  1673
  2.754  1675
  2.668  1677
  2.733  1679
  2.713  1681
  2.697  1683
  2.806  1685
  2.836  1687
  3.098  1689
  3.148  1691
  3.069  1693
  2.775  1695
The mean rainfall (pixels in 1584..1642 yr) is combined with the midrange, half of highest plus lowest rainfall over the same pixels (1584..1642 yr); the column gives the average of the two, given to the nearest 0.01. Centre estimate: 2.72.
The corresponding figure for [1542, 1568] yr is 3.12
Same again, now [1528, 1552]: 3.48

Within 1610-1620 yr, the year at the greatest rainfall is 1619 yr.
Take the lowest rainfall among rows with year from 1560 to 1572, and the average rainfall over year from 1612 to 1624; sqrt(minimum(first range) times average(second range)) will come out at 2.66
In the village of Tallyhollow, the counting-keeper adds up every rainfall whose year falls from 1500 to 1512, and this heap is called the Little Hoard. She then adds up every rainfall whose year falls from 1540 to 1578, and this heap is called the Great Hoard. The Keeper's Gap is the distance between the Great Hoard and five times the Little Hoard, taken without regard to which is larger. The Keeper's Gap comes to 32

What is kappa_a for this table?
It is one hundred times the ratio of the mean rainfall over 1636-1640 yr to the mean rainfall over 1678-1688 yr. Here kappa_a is 99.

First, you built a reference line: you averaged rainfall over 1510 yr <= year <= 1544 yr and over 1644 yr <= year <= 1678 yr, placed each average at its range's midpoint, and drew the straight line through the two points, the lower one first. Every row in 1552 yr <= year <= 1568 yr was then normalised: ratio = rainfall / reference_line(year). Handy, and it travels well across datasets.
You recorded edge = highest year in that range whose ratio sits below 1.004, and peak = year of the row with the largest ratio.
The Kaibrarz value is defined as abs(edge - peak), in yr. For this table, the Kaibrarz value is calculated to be 14 yr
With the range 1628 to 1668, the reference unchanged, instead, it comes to 10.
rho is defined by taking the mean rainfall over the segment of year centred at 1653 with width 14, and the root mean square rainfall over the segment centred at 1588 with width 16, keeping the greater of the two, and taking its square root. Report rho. 1.68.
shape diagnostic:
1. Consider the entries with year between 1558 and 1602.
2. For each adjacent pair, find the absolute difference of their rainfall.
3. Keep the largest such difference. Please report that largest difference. 0.14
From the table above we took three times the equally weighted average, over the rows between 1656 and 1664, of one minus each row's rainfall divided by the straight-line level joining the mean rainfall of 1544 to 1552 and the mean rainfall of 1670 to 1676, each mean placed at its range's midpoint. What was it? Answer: -0.01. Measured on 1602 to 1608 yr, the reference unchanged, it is 0.35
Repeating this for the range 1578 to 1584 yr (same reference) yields 0.63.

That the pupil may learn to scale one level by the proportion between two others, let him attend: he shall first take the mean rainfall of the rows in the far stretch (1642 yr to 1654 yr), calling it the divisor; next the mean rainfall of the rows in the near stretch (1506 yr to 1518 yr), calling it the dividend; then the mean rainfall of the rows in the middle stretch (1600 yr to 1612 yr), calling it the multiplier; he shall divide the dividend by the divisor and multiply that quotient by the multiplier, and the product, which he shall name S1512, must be 3.11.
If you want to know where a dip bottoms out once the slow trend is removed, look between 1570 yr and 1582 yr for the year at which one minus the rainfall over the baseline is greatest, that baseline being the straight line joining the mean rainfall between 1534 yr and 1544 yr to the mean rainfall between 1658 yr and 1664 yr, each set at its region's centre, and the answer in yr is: 1581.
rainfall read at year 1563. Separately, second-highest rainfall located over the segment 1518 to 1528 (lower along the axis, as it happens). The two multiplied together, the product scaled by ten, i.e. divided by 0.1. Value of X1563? 93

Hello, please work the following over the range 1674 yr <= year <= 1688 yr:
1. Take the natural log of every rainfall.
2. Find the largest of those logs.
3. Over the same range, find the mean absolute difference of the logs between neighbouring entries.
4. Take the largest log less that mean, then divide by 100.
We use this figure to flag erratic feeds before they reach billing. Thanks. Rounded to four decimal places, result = 0.0102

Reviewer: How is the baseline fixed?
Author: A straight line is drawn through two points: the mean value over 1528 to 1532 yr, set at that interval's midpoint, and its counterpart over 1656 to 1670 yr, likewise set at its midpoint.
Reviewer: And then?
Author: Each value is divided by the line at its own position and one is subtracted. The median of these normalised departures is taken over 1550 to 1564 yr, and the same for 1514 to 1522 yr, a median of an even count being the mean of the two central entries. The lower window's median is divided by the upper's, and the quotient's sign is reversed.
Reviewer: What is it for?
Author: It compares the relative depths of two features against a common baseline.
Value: -0.4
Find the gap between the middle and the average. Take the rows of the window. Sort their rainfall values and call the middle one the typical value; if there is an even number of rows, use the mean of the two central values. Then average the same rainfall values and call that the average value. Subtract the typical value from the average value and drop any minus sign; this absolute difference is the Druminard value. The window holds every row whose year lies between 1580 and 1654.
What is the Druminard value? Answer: 0.012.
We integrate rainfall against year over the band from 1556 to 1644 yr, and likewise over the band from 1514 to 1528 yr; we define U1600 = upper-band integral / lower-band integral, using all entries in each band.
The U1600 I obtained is 5.1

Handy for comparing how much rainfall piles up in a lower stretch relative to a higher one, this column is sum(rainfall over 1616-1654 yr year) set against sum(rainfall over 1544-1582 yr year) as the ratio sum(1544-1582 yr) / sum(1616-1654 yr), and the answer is 1.06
